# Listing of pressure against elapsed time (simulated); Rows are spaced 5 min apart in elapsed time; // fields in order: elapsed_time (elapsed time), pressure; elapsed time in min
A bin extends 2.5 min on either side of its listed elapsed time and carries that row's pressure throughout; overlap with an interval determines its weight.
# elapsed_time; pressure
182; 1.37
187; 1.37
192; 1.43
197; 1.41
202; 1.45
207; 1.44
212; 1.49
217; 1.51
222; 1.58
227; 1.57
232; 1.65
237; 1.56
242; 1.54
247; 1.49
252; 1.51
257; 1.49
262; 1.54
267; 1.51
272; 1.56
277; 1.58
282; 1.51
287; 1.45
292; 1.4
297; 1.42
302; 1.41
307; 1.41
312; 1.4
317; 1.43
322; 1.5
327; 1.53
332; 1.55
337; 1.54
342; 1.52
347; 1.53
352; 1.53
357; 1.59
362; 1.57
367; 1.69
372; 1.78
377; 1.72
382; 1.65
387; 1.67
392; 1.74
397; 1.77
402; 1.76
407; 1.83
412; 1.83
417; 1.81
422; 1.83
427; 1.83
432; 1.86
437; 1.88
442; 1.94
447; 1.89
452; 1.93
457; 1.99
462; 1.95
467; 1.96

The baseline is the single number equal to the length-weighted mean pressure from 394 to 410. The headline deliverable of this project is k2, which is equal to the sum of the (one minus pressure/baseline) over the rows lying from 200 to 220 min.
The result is 0.70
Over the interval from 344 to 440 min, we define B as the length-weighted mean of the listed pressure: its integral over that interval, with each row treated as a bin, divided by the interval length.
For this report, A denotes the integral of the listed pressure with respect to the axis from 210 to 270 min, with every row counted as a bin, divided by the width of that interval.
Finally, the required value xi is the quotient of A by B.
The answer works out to 0.89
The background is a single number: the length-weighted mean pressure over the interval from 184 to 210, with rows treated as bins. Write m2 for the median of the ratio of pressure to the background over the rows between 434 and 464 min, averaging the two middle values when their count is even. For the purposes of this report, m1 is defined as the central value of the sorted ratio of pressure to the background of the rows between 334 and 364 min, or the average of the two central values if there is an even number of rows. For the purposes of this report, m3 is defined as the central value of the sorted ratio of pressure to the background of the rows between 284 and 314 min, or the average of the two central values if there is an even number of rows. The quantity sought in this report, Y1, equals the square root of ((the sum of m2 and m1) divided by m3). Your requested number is 1.57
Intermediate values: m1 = 1.08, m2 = 1.36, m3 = 0.99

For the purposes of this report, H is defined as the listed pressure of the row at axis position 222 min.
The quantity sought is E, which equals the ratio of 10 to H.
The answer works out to 6.3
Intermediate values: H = 1.58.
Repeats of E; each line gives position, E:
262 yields 6.5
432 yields 5.4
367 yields 5.9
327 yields 6.5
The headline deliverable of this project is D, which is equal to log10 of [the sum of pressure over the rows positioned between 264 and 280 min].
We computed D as 0.67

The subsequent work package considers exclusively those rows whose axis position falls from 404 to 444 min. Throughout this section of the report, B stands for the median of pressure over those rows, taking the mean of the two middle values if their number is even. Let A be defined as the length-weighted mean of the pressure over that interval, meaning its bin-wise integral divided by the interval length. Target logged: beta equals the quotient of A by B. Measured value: 1.01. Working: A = 1.85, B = 1.83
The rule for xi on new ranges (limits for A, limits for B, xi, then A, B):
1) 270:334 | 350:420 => 0.86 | 1.47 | 1.71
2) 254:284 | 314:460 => 0.89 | 1.53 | 1.71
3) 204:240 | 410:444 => 0.83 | 1.54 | 1.85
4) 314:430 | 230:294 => 1.09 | 1.66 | 1.52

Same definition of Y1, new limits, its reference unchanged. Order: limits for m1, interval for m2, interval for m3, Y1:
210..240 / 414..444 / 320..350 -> 1.49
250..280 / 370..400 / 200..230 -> 1.47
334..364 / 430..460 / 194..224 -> 1.53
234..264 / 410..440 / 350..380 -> 1.43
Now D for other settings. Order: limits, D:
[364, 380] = 0.72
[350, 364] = 0.67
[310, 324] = 0.64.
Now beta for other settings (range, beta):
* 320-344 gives 1.00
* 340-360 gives 1.01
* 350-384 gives 1.00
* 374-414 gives 1.00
